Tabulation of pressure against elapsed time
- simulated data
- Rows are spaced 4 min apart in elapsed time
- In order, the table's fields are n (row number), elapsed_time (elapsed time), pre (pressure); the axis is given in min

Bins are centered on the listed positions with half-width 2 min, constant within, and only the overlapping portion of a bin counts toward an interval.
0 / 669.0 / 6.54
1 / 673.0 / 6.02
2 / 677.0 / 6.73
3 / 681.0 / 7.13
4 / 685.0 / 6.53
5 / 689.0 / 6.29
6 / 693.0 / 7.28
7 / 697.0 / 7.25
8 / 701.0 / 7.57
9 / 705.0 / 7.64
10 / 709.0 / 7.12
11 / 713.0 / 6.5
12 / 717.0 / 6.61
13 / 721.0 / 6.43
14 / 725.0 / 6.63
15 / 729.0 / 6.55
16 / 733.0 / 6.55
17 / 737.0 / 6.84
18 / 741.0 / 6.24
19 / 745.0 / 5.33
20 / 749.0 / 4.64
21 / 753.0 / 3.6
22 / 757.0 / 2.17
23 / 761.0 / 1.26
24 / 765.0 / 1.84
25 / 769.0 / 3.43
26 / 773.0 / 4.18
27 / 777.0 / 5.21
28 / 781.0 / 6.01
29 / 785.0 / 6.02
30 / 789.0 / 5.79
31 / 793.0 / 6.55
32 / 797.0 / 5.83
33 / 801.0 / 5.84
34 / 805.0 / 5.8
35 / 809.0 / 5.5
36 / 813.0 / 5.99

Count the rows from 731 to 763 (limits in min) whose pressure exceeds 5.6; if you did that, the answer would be 3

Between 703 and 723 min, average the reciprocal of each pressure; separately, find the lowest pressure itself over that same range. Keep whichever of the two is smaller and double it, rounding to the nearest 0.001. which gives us 0.293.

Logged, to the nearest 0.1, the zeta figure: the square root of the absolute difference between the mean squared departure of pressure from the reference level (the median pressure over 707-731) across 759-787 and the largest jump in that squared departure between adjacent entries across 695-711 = 3.0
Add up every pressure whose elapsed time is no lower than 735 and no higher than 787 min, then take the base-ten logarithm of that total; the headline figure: 1.75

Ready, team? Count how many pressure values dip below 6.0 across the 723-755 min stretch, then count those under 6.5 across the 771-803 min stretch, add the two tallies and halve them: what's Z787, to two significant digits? 5.0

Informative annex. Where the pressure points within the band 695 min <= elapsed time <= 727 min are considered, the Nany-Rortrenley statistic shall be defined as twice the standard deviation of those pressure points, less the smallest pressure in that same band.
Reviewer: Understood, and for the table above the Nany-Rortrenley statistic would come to -5.5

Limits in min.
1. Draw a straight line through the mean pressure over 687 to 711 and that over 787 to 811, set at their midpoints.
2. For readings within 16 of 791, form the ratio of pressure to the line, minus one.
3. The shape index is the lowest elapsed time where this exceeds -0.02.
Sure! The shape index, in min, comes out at 781.0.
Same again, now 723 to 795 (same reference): 737.0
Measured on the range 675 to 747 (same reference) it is 693.0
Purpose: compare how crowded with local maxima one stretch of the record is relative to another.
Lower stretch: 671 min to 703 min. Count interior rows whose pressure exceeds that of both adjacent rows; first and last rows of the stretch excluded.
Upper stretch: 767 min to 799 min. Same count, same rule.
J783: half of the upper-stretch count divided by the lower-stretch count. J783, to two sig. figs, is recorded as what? 0.50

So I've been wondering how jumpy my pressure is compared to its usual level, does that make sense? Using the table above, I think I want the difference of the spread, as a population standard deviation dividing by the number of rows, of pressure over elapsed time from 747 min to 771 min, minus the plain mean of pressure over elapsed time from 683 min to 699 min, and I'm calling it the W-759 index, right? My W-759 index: -5.7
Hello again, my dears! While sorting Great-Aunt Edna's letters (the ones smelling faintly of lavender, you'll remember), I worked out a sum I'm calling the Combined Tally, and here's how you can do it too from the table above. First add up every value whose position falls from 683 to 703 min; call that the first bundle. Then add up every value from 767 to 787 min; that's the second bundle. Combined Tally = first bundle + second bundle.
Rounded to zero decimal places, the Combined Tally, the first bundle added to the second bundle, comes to 60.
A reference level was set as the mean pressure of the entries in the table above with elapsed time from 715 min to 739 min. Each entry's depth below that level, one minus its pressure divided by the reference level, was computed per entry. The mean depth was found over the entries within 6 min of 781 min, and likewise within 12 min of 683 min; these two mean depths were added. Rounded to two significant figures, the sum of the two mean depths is 0.12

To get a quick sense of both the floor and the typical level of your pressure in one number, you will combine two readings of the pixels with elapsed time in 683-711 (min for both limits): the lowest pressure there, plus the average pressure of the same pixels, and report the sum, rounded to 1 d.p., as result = 13.4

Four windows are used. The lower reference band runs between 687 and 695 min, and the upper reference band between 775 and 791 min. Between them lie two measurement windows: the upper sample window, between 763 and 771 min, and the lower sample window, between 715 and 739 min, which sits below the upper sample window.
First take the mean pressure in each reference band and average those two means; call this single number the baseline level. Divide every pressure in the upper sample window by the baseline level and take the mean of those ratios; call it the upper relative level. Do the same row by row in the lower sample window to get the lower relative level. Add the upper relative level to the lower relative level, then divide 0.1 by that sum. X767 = 0.068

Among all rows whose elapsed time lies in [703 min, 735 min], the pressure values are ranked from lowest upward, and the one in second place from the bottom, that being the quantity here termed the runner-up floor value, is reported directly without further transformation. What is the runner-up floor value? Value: 6.5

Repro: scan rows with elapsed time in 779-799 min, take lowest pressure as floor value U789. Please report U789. 5.79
